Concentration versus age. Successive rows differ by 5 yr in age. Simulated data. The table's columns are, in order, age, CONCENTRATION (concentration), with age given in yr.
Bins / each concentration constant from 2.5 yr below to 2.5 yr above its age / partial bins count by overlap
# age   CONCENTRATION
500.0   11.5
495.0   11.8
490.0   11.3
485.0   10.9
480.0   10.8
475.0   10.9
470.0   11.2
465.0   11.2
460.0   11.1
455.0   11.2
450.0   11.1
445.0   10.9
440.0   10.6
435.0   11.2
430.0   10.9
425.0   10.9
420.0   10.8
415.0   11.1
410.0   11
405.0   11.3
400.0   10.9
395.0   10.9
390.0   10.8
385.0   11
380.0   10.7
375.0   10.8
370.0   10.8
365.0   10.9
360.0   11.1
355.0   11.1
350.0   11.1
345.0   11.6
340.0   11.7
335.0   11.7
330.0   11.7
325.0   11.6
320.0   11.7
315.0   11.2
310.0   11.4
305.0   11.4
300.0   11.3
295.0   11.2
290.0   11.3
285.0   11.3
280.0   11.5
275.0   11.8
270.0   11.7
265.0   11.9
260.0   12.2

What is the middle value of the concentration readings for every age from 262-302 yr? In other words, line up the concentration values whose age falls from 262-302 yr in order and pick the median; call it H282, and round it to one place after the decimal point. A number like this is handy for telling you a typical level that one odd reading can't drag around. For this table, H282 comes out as 11.4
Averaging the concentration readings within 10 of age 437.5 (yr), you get 10.90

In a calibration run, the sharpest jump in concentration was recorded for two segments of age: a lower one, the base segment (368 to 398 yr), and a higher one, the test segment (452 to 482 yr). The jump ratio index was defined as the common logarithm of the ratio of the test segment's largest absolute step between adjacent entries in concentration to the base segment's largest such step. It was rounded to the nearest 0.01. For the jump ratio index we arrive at 0.00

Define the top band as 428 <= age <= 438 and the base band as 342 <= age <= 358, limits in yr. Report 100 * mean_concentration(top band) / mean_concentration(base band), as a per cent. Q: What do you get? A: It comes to 98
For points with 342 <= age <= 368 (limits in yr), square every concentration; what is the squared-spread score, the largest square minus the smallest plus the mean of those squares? 140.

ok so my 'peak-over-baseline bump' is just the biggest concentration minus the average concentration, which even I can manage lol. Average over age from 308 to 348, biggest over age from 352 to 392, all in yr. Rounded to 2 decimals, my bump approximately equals -0.47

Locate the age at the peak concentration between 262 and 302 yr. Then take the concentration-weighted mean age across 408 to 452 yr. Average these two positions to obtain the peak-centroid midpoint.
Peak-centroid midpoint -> 347.5 yr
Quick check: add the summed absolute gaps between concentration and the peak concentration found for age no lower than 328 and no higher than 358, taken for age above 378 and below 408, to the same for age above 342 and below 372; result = 8.2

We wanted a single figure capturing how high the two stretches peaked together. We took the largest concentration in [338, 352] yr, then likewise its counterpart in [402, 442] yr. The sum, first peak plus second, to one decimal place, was 23.0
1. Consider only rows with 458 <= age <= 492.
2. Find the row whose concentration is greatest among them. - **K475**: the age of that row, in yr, 490.0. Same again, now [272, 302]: 275.0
